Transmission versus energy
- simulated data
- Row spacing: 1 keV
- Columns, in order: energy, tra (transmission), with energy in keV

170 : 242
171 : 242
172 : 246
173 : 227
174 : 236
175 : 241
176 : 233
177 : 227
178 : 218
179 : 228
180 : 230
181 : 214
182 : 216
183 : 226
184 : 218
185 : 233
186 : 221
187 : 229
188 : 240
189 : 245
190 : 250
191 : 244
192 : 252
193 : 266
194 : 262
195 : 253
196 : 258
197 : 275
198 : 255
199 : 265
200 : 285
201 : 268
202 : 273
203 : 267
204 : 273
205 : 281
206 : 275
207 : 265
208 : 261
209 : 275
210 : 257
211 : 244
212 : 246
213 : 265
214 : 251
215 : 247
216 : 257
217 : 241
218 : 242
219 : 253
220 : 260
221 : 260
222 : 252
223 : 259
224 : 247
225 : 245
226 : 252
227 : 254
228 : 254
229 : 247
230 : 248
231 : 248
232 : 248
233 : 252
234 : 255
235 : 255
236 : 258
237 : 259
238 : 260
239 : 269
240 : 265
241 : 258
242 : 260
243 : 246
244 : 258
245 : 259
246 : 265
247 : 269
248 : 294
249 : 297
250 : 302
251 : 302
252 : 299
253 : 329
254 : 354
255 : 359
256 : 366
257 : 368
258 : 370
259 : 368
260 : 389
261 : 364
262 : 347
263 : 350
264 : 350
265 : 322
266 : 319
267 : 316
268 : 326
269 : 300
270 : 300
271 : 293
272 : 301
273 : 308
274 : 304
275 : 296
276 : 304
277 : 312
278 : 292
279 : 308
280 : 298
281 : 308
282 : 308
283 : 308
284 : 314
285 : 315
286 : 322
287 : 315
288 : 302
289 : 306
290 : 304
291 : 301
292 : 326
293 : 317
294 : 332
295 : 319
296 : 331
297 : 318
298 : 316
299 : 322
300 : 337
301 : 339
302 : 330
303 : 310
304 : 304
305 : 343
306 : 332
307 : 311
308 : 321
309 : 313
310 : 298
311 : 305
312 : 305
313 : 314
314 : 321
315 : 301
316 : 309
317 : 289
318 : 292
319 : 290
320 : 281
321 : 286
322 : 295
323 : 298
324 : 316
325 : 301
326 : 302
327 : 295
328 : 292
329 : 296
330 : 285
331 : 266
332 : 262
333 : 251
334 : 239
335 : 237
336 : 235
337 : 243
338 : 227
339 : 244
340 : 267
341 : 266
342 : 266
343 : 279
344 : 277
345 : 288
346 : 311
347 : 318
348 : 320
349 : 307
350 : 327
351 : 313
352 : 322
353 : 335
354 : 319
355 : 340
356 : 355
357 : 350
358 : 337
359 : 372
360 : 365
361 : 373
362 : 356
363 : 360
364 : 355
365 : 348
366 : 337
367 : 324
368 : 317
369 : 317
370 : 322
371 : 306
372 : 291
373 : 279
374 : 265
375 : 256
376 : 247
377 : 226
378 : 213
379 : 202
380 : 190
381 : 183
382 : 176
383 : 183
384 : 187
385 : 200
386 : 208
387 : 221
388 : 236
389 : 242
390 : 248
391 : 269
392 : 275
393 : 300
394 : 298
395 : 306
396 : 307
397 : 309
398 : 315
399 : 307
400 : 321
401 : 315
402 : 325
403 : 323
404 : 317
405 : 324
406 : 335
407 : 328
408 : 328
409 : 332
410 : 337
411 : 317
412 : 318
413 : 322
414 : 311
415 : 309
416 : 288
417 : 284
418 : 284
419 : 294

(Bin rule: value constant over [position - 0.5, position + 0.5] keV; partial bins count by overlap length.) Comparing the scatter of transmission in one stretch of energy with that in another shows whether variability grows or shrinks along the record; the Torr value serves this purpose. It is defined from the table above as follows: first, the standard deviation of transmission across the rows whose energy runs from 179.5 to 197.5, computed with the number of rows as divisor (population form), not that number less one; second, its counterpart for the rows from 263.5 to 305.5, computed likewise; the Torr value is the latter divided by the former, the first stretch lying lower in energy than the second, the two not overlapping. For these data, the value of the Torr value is 0.8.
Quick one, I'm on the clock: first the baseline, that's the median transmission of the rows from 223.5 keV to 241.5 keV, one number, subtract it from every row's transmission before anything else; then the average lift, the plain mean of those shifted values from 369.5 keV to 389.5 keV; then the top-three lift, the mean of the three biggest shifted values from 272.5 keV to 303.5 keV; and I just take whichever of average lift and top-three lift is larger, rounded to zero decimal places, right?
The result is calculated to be 82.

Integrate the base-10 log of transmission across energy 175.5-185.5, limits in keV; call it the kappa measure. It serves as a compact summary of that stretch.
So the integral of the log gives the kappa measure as 24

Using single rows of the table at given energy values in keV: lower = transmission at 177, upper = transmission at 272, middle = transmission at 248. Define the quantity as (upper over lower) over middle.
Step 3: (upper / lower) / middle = 0.0045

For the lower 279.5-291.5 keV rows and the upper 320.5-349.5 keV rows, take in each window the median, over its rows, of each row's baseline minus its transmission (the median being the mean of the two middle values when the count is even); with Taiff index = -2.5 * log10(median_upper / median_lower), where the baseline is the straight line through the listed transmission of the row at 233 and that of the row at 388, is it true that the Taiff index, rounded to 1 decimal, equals 0.4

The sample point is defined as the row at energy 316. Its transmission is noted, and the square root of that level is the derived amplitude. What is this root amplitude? 17.6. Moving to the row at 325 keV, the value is 17.3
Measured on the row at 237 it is 16.1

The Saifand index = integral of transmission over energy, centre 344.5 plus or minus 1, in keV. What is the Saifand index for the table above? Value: 565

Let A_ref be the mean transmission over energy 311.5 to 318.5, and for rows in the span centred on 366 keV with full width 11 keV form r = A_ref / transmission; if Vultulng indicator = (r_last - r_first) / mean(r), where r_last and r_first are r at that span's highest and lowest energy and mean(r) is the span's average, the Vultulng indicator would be 0.2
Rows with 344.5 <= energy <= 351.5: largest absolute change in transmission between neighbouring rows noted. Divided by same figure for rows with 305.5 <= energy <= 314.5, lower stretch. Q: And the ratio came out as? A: 1.10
